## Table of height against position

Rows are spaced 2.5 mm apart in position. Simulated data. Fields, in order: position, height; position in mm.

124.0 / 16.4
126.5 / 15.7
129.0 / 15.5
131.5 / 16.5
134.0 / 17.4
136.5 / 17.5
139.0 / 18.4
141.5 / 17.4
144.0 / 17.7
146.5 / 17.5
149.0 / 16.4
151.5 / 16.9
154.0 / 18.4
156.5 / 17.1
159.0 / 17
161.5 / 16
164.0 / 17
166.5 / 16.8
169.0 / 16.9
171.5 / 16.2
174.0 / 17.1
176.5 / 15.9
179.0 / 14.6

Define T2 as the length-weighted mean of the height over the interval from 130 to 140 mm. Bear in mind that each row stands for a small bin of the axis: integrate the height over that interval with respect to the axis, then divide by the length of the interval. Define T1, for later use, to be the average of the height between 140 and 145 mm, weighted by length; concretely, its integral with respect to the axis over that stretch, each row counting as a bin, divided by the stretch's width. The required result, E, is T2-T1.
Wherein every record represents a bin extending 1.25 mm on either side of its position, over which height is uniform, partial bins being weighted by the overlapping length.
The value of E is -0.2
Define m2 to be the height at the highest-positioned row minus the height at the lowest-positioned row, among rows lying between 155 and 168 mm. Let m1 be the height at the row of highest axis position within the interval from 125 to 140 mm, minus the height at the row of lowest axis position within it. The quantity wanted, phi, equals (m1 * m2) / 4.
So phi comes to -0.2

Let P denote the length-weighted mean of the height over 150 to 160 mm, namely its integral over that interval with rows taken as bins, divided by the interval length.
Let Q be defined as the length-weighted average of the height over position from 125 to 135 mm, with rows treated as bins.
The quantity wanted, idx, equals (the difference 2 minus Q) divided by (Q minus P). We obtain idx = 13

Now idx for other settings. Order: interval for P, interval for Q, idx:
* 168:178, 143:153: -22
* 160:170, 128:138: -123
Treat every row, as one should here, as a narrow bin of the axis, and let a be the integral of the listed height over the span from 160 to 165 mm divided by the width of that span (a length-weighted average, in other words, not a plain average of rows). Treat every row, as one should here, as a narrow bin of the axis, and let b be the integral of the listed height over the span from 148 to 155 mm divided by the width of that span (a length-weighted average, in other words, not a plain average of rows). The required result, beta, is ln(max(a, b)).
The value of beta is 2.85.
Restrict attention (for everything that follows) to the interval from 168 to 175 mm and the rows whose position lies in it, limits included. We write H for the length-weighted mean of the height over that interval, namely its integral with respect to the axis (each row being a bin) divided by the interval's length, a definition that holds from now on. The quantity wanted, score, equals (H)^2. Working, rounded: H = 16.7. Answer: 279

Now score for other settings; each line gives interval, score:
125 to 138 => 274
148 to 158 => 296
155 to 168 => 283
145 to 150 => 290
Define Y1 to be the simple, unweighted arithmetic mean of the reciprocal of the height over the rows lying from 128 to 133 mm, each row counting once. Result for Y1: 0.063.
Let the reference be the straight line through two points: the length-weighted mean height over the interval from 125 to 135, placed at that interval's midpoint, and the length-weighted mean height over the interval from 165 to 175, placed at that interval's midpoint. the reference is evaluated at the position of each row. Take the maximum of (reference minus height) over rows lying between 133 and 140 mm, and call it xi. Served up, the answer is -1.1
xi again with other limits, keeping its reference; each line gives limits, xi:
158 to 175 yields 0.6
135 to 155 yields 0.1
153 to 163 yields 0.6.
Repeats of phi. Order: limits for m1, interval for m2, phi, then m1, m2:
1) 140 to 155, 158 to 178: -0.3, 1.0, -1.1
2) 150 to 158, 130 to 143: 0.0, 0.2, 0.9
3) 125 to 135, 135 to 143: 0.0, 1.7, -0.1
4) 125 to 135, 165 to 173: -0.3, 1.7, -0.6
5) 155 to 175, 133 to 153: 0.0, 0.0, -0.5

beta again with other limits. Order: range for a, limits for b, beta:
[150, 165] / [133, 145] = 2.87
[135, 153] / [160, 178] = 2.86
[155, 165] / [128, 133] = 2.82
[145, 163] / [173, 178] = 2.84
